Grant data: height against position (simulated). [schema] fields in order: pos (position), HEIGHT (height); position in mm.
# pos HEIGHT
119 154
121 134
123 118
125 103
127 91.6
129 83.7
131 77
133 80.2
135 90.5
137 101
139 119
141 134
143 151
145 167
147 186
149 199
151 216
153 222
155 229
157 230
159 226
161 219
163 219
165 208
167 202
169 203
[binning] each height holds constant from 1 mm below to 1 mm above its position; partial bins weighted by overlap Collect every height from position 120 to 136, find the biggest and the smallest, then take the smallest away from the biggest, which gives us 57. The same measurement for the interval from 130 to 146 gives 90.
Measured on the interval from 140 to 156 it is 95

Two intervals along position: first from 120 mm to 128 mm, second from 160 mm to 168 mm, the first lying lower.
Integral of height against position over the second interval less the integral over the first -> 803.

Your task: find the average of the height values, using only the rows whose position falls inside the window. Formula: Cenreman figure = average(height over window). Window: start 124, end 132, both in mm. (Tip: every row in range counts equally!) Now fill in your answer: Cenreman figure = 89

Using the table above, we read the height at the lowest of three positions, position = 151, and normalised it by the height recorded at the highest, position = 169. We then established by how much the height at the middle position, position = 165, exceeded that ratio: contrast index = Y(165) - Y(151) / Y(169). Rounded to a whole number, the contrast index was 207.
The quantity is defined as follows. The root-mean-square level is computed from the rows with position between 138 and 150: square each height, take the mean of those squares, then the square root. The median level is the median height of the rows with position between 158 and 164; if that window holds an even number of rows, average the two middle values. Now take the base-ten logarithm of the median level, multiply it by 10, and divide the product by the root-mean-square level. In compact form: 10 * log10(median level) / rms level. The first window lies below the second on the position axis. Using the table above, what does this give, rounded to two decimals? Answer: 0.14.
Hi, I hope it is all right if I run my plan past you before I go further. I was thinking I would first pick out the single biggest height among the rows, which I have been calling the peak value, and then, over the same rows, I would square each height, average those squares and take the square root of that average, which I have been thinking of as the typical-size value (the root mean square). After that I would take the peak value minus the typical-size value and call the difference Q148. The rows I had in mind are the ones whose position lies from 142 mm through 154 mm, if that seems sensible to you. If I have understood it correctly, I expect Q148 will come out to 30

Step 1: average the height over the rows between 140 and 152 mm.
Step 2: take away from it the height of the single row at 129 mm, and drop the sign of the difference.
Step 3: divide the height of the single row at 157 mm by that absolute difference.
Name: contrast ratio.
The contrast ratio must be 2.5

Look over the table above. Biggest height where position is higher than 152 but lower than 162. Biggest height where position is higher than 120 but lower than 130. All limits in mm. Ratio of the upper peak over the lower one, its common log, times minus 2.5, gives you -0.59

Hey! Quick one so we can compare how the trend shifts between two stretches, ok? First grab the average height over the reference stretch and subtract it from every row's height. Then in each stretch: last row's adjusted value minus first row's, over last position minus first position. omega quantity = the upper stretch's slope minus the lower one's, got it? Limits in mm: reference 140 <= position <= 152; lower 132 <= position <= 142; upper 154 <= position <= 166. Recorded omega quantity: -9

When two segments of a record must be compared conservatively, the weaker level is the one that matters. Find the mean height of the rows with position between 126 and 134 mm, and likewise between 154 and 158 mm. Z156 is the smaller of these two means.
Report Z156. 83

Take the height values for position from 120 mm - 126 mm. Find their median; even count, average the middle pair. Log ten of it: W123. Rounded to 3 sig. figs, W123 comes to 2.07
